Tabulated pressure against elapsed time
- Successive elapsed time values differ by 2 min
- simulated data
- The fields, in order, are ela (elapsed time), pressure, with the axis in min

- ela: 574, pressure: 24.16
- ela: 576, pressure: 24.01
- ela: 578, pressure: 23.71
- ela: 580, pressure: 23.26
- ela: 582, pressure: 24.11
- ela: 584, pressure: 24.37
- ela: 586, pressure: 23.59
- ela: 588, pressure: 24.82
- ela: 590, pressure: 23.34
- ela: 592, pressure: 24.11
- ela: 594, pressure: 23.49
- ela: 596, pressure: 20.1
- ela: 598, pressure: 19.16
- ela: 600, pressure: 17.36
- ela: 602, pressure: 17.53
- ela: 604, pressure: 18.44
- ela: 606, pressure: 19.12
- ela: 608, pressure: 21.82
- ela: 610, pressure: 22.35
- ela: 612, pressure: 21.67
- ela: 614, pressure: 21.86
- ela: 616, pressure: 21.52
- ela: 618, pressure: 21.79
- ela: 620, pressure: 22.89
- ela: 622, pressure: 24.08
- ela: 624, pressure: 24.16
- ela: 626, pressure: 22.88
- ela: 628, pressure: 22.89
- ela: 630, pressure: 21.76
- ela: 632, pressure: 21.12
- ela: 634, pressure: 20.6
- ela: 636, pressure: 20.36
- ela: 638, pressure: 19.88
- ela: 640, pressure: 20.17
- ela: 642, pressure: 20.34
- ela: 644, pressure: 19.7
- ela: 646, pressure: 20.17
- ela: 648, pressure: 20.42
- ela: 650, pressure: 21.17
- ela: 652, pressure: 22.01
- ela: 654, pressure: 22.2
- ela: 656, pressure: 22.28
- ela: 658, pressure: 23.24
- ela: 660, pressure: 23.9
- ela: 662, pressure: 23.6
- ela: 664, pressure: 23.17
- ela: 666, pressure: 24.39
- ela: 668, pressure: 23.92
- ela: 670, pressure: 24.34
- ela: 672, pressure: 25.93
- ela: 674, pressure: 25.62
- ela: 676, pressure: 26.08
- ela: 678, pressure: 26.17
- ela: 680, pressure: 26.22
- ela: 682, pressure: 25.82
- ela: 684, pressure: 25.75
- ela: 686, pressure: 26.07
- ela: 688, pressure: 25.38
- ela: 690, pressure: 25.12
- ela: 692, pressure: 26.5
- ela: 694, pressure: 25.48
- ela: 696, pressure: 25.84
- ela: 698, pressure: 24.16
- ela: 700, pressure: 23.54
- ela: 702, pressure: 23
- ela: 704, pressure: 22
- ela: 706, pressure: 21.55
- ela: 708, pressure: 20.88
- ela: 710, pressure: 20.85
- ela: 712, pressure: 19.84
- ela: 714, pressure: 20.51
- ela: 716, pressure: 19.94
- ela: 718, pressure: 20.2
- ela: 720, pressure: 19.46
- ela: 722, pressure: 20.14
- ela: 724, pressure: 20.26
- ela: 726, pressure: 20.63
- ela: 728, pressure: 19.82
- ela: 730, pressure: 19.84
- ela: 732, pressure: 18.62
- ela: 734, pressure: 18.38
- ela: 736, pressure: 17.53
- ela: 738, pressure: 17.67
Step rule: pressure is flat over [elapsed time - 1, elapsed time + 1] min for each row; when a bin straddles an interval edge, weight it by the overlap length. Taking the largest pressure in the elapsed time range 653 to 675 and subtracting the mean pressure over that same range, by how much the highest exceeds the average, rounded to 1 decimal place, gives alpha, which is 2.1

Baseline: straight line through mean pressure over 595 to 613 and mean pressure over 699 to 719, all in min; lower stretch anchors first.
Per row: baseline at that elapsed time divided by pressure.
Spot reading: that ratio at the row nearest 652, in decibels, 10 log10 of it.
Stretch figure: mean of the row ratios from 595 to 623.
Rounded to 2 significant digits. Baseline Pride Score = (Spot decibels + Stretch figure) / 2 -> 0.32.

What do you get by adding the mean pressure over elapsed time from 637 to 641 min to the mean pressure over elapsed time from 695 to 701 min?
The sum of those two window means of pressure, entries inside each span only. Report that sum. 44.5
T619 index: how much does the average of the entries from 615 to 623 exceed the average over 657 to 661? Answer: -1.0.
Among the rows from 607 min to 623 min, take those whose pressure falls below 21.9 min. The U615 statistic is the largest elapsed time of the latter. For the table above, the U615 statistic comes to 618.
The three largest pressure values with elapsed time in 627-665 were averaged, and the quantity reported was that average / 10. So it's 2.4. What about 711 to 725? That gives 2.0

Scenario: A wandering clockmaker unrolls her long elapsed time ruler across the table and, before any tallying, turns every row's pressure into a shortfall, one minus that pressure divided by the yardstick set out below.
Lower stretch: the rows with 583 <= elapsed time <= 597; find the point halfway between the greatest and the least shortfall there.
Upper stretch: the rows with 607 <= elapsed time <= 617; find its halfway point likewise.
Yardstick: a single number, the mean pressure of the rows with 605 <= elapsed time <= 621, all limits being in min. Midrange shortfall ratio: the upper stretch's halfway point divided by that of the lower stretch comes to 0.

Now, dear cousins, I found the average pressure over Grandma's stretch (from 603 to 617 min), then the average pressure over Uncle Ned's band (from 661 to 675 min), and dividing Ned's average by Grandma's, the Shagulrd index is 1.16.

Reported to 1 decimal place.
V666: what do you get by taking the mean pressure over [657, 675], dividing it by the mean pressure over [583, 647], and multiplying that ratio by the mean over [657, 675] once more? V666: 27.3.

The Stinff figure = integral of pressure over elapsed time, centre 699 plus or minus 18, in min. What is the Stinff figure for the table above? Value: 844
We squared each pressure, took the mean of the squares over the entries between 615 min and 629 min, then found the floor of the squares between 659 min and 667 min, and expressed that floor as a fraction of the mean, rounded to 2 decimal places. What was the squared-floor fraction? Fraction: 1.02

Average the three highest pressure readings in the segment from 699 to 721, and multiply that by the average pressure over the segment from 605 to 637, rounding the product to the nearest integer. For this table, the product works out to 501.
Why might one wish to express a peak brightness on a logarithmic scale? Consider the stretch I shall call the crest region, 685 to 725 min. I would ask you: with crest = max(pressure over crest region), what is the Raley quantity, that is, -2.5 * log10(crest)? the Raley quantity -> -3.56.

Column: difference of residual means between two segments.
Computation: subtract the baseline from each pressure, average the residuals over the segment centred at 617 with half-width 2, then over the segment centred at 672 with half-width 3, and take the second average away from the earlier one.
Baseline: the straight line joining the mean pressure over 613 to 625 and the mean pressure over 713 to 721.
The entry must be -5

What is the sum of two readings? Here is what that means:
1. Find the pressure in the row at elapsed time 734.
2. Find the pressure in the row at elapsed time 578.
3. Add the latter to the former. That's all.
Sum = 42.1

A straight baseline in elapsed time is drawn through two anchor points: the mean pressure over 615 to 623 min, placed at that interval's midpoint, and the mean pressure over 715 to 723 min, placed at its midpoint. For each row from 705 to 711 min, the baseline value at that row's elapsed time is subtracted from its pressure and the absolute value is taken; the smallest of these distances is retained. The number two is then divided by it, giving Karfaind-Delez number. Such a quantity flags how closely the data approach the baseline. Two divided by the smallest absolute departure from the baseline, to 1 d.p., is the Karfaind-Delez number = 3.1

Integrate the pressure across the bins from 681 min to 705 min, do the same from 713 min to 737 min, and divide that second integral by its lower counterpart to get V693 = 0.79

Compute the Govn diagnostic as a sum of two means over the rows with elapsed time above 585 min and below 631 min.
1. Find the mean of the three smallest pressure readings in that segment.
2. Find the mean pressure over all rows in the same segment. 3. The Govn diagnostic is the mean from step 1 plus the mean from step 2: 39.5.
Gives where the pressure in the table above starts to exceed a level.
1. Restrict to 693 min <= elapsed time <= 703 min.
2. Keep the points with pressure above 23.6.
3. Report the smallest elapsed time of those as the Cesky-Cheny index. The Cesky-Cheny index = 694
